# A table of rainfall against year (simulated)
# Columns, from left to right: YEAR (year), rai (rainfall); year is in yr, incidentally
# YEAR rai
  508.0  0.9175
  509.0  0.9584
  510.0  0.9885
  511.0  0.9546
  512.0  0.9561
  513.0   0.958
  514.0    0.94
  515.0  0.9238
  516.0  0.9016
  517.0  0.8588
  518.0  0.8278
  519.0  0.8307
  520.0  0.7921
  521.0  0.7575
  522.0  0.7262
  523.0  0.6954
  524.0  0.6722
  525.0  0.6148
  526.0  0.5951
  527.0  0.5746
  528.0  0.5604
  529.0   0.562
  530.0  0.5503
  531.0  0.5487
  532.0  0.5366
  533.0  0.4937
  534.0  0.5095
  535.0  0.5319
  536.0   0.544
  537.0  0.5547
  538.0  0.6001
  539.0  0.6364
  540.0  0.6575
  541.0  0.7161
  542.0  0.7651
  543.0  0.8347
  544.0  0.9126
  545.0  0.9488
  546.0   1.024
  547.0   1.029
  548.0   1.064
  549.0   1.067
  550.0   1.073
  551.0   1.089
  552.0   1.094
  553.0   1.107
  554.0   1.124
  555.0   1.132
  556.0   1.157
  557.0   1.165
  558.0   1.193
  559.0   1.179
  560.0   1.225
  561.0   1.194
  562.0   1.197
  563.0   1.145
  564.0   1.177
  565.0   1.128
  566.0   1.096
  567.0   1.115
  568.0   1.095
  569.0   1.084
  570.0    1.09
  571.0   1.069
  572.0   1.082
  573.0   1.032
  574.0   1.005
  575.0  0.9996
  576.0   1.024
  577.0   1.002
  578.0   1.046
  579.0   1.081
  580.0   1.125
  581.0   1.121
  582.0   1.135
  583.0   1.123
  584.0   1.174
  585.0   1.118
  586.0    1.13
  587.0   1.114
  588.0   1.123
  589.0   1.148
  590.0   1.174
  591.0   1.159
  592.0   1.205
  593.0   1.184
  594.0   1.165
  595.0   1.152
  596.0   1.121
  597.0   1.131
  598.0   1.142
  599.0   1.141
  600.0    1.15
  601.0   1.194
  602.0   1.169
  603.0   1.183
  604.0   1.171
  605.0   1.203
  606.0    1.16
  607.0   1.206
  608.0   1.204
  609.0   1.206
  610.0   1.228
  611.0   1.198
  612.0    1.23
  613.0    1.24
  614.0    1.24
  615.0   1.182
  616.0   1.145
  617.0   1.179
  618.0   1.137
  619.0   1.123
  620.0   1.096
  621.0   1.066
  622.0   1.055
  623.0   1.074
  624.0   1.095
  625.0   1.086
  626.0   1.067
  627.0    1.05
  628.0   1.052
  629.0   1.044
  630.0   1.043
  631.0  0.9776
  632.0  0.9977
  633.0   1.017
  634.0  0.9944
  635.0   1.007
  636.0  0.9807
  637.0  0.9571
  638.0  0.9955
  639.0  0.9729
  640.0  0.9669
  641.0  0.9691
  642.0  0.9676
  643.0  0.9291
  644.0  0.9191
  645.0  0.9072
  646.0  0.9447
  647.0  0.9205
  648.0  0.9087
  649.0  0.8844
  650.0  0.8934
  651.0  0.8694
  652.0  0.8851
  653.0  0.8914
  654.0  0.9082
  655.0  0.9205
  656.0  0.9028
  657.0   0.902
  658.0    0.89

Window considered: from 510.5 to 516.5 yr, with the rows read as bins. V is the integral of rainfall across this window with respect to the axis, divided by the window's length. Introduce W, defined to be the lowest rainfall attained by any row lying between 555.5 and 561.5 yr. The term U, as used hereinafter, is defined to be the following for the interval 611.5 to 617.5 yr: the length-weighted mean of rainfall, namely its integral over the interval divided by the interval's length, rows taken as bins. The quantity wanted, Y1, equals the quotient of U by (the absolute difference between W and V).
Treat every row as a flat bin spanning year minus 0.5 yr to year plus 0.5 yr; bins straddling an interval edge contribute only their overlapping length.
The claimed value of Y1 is 5.5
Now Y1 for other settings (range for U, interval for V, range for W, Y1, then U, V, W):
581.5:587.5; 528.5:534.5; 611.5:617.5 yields 1.9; 1.13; 0.53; 1.145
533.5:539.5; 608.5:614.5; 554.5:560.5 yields 6.1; 0.56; 1.22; 1.132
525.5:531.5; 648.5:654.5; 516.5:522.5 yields 3.5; 0.57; 0.89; 0.7262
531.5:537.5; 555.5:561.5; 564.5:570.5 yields 5.2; 0.53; 1.19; 1.084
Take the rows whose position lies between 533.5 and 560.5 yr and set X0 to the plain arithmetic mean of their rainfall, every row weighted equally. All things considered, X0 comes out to 0.92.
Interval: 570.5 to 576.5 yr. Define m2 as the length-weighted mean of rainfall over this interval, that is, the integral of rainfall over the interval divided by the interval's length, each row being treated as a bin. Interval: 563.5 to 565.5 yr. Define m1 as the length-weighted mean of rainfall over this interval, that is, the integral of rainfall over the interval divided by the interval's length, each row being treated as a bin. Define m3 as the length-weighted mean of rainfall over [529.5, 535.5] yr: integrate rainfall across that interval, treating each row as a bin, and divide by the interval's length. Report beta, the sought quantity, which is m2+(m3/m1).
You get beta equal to 1.5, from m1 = 1.15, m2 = 1.0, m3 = 0.53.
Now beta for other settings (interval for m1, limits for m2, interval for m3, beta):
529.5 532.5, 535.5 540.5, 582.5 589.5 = 2.7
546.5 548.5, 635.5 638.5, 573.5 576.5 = 1.9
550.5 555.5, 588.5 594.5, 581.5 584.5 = 2.2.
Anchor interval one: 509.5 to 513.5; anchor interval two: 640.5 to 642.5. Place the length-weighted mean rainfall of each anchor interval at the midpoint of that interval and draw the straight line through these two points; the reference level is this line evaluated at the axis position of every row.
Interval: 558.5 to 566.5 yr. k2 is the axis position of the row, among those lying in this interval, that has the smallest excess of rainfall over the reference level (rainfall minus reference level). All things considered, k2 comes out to 566.0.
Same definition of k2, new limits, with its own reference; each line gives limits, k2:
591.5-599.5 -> 596.0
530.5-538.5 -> 533.0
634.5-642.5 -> 637.0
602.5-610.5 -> 606.0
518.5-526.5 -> 526.0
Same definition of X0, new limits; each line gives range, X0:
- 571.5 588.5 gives 1.08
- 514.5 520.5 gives 0.86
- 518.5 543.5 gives 0.63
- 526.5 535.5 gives 0.54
